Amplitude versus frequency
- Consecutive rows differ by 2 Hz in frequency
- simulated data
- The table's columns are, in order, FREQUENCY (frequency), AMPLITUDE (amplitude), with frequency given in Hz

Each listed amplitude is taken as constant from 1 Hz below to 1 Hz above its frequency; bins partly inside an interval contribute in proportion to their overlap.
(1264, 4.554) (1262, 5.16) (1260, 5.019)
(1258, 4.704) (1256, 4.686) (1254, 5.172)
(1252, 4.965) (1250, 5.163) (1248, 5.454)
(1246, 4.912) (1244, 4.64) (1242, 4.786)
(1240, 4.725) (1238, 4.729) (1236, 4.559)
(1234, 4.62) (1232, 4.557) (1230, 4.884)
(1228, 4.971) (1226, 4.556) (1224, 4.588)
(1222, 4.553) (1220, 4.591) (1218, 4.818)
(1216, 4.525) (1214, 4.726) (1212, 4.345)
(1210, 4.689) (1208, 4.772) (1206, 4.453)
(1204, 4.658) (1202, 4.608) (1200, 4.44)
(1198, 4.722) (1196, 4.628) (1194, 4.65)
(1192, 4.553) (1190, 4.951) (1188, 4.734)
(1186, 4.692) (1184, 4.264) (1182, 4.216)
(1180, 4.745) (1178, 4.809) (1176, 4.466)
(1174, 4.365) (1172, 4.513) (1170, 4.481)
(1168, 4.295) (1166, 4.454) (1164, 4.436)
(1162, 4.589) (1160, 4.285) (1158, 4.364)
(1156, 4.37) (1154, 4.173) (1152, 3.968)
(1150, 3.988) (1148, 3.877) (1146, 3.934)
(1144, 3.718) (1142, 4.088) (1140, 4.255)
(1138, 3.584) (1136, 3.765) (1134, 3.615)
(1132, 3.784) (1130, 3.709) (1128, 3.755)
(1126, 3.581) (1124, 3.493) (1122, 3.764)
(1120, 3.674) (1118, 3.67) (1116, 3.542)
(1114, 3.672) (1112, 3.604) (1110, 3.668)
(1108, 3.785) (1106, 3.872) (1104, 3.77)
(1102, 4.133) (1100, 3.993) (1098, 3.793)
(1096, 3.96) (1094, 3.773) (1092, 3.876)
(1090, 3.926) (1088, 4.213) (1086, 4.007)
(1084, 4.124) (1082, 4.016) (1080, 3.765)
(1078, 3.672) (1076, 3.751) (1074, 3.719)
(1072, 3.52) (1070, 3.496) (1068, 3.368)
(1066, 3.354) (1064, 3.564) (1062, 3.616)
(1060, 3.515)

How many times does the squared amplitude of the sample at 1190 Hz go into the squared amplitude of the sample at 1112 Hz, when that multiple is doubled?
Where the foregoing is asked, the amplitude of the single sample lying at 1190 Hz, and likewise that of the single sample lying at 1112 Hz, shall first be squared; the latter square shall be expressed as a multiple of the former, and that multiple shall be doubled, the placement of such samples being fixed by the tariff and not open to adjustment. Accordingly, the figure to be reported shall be 1.1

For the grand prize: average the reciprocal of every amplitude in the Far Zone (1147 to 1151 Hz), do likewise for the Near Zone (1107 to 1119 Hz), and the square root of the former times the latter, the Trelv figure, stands 0.264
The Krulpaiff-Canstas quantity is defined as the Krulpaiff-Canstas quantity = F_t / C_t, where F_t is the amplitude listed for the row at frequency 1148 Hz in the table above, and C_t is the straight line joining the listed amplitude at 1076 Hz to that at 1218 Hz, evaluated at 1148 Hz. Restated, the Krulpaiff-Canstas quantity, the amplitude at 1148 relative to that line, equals 0.90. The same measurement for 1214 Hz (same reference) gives 0.99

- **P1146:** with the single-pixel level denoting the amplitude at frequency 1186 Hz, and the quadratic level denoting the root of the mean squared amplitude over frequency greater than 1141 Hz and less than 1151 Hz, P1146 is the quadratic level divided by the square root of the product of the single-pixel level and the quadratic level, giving 0.91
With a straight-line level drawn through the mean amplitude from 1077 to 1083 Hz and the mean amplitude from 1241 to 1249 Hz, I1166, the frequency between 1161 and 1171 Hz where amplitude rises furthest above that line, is 1162 Hz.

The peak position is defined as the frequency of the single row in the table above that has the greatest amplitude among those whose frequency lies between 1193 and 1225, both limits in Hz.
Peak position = 1218 Hz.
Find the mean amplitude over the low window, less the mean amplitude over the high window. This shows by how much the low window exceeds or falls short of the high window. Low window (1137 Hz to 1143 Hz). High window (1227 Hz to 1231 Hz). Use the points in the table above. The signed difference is -1.0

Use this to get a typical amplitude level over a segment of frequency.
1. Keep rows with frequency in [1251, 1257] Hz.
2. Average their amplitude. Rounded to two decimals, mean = 4.94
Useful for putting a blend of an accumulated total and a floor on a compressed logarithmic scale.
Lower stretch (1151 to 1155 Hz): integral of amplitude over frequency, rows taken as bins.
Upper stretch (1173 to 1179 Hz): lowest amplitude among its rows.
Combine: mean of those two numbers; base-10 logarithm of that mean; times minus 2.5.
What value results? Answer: -2.53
